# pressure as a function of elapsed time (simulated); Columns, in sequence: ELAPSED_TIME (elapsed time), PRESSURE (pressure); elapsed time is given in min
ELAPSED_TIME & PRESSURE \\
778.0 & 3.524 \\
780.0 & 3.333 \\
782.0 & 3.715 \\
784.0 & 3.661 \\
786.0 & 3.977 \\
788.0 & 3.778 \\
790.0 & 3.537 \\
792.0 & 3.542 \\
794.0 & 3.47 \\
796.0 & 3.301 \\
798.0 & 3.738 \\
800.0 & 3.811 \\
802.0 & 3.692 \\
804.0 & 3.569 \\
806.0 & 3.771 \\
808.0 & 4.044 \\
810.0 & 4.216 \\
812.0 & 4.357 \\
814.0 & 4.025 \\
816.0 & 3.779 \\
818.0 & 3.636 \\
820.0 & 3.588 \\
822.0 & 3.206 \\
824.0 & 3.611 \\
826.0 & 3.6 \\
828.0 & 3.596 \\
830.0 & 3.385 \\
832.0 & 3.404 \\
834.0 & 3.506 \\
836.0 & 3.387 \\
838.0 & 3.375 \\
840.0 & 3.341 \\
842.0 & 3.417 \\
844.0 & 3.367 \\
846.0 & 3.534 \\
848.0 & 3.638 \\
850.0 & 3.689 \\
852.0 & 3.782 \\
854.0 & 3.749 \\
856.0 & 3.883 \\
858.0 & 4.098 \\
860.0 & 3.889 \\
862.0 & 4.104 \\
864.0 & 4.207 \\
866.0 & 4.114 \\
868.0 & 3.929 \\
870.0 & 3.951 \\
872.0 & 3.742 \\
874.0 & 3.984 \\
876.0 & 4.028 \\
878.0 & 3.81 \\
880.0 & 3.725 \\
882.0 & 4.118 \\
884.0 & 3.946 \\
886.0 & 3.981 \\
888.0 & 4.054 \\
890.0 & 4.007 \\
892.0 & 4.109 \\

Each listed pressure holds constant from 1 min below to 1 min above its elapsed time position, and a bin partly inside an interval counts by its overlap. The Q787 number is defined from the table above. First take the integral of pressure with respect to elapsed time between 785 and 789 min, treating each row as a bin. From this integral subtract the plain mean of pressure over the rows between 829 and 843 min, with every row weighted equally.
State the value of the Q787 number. 12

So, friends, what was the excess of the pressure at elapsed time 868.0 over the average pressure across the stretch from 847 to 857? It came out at 0.18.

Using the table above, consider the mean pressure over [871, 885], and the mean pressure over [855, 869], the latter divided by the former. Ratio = 1.03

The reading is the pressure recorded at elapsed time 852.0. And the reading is 3.782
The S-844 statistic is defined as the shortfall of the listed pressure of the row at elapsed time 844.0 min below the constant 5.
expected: 1.63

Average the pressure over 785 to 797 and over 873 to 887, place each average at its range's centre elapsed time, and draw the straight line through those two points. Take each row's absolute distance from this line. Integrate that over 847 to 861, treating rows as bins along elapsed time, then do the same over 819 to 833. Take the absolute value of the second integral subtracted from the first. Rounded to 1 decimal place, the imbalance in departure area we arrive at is 2.0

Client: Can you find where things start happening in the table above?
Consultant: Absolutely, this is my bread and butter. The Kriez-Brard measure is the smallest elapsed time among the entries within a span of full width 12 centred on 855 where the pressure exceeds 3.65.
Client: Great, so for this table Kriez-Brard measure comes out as 850.0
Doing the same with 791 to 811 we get 798.0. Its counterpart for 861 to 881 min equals 862.0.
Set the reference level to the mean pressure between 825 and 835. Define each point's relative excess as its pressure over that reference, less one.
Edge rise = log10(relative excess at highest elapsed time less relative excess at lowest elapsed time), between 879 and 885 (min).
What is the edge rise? -1.2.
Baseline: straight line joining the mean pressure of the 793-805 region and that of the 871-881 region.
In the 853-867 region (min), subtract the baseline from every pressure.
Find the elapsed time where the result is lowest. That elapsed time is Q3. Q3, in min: 854.0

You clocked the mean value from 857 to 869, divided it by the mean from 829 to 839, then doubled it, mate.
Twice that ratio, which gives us 2.38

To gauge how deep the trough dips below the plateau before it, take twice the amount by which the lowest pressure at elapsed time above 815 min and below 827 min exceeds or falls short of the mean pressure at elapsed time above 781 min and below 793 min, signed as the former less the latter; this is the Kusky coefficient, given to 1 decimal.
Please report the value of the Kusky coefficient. -1.0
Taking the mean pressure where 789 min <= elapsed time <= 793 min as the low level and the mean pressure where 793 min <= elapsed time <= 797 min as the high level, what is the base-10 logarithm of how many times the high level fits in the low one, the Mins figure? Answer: 0.019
